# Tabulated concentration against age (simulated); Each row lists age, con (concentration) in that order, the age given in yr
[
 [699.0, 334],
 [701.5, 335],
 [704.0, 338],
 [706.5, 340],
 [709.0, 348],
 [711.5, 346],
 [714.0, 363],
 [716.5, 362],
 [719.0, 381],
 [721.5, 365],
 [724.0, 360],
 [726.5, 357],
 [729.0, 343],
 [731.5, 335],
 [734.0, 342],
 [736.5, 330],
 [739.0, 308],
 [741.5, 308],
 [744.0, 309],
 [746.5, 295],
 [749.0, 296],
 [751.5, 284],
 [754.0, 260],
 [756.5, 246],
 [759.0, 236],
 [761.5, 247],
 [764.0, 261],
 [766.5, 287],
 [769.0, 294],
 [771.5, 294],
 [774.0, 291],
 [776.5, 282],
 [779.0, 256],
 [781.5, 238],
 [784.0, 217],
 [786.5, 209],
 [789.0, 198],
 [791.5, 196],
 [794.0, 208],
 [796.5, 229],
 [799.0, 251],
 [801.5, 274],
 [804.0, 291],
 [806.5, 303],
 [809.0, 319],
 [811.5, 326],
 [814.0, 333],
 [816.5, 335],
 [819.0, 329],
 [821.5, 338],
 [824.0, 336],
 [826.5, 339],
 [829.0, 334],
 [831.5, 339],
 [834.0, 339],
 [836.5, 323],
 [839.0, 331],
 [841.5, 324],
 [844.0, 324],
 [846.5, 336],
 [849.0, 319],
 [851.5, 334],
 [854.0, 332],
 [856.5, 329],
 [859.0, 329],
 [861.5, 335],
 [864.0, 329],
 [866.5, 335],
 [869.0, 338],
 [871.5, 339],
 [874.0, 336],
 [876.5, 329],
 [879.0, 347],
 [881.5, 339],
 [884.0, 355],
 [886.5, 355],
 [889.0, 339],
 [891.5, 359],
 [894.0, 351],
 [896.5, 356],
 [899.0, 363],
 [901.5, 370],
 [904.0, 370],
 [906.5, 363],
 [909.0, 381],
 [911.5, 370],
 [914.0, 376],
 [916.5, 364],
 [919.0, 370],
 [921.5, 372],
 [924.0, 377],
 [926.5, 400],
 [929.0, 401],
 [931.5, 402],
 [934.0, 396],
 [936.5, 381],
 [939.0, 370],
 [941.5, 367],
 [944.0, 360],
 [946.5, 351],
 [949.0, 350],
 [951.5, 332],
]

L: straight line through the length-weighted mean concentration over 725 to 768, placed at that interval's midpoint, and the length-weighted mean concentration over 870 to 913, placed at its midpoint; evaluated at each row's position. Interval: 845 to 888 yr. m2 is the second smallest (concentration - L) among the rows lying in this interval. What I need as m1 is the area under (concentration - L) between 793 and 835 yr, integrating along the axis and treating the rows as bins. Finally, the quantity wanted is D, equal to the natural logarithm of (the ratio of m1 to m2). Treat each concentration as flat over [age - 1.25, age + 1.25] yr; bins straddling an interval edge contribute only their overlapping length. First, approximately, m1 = -674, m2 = -18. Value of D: 3.6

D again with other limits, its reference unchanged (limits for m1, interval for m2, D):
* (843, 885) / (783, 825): 1.2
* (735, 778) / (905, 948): 3.9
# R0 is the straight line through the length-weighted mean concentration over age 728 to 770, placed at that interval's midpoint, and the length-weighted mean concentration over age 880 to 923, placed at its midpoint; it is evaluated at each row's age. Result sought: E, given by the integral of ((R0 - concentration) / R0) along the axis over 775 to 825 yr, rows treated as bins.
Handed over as 7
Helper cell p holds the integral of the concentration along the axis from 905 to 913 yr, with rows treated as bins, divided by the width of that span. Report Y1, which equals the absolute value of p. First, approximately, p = 371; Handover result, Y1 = 371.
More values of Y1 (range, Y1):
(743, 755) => 289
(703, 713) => 344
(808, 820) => 329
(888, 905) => 358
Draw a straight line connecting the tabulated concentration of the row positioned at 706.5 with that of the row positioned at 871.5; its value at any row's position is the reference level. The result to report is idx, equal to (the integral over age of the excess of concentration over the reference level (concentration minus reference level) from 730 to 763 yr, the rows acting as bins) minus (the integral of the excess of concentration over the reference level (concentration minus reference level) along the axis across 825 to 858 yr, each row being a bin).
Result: -1302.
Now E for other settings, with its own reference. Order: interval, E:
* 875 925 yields 0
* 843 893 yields 1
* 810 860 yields 0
